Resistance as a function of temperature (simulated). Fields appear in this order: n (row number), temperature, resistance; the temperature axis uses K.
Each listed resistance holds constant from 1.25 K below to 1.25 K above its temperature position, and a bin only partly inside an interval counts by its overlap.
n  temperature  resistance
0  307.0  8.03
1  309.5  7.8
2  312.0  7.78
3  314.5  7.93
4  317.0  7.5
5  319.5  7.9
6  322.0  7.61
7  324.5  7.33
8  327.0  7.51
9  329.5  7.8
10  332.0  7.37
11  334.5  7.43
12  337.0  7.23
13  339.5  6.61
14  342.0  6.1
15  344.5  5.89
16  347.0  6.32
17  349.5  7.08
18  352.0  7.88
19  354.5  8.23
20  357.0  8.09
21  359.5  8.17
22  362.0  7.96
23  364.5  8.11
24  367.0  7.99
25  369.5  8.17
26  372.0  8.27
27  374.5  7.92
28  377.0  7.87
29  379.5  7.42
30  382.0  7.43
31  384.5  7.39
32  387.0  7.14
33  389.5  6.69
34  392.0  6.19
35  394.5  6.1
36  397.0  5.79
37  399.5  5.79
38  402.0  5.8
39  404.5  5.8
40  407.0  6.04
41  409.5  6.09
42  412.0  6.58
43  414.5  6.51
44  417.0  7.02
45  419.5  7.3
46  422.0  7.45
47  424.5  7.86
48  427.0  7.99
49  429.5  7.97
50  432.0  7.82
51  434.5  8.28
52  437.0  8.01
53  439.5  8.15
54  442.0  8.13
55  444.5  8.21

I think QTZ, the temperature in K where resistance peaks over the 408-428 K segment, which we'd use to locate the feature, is 427.0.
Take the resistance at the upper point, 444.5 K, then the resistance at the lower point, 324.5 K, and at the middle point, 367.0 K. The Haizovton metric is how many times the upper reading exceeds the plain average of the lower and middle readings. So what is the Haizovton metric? 1.1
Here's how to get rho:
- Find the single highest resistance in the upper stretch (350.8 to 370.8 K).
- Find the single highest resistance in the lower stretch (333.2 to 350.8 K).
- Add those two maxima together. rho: 15.66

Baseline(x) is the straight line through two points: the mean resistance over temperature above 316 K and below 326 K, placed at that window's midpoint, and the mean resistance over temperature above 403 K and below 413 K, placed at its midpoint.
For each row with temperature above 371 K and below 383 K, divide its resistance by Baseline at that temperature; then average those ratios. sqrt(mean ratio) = 1.08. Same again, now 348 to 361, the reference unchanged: 1.06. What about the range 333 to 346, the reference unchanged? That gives 0.96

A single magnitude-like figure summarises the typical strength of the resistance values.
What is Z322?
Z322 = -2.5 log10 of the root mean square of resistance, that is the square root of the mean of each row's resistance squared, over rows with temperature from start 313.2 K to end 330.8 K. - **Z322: -2.210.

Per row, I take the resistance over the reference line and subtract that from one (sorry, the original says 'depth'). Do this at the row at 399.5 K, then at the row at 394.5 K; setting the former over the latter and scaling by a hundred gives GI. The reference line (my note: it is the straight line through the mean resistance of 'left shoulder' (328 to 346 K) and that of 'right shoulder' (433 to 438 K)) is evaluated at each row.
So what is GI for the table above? 123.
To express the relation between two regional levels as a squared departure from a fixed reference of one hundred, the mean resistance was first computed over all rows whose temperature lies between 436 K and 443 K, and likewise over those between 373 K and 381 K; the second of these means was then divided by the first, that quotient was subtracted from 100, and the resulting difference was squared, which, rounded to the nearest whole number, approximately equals 9810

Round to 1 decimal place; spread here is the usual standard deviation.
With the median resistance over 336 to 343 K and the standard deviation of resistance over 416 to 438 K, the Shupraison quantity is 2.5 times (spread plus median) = 17.5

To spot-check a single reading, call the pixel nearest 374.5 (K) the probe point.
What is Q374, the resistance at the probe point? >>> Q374 7.92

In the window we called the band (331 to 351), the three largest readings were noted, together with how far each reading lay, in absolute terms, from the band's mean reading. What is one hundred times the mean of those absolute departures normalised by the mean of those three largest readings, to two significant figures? 7.1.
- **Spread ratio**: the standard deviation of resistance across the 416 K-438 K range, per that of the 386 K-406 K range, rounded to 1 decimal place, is 0.8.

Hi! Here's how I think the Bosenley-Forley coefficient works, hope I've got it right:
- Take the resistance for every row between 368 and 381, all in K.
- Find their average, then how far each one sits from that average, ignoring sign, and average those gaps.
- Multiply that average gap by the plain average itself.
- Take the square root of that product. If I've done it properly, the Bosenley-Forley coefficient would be 1.36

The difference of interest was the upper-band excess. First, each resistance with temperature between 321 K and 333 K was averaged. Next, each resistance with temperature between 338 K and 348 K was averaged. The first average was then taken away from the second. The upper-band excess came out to -1.3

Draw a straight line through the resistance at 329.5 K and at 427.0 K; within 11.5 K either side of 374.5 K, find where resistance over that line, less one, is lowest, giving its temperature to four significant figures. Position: 384.5 K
